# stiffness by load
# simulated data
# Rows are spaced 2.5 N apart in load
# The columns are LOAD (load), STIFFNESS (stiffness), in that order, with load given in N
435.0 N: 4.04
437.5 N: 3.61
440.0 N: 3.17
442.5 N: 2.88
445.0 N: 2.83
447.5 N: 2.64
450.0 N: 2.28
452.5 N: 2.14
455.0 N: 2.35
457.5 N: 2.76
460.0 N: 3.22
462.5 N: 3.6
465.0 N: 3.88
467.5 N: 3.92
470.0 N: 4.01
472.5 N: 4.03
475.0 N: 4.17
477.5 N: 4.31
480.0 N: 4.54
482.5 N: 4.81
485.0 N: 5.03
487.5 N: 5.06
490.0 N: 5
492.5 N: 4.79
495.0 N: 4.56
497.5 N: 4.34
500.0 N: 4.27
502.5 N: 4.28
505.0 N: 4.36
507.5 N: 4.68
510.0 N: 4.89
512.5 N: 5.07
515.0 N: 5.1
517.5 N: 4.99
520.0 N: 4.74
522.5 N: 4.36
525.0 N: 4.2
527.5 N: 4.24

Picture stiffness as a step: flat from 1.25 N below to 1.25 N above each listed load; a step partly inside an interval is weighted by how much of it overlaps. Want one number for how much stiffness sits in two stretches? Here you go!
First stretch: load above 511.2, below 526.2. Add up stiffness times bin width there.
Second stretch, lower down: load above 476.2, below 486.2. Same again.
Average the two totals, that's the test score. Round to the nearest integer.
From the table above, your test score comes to 59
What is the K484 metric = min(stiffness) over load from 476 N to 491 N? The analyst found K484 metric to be 4.31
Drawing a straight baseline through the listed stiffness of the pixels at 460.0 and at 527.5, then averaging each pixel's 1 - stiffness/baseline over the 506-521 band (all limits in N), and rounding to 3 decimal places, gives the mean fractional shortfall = -0.218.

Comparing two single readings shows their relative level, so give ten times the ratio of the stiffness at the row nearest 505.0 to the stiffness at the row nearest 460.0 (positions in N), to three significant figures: 13.5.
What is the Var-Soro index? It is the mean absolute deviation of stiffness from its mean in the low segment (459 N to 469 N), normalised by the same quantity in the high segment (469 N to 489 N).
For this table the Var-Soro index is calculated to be 0.67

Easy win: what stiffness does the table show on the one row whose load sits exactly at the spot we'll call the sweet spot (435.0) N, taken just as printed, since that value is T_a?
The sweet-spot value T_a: 4.04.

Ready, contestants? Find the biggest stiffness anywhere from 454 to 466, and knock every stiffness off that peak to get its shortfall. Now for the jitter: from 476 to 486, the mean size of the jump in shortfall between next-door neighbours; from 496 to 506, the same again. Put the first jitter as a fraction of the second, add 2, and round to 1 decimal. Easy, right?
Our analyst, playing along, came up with 6.5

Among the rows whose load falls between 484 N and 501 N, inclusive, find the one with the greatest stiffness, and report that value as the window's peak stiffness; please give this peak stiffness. 5.06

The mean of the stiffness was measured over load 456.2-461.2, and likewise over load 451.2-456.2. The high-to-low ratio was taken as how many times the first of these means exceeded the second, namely 1.3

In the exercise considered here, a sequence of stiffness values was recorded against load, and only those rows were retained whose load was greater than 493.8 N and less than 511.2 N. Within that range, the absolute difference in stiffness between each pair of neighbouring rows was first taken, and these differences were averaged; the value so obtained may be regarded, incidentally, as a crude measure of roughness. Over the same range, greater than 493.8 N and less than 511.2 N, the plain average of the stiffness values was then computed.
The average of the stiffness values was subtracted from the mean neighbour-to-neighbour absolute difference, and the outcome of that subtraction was -4.3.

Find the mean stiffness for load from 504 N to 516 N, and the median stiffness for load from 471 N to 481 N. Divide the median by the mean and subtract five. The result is -4.12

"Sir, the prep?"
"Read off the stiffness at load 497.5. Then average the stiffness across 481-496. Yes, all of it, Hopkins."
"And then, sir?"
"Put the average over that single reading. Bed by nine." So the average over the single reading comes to 1.123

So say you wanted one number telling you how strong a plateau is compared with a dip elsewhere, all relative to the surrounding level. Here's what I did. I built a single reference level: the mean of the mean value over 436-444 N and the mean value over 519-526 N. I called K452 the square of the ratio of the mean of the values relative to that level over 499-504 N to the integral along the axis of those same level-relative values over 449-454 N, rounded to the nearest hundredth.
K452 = 0.15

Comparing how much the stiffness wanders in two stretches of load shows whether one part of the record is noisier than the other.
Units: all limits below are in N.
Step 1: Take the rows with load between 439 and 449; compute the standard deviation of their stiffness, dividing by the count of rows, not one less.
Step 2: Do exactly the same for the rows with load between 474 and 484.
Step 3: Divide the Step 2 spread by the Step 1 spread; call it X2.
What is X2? 1.3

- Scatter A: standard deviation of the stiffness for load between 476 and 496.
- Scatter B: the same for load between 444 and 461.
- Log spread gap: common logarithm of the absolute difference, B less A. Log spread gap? -1.0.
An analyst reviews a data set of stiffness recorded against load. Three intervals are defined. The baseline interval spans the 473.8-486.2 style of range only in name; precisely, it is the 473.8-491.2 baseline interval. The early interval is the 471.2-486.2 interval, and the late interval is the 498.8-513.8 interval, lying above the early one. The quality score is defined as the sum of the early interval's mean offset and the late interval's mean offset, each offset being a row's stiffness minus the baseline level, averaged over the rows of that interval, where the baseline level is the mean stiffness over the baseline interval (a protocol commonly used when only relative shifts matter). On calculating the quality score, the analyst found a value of -0.3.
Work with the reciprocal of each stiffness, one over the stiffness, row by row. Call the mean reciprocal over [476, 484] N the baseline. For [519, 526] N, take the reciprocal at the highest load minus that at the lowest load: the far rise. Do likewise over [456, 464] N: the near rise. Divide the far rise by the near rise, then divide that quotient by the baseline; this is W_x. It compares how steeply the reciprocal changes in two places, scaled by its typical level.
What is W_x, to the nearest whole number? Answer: -1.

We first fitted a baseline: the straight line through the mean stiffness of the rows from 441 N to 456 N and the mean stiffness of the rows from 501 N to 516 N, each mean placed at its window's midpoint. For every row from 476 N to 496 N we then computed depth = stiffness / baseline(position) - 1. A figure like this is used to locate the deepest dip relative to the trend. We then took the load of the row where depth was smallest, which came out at 495.0 N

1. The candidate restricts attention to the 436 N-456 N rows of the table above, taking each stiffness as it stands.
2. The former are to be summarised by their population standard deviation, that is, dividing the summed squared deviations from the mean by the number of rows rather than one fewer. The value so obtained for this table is 0.46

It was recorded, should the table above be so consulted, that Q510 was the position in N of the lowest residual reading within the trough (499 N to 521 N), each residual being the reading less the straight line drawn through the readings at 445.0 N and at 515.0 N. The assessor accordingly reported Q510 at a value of 520.0 N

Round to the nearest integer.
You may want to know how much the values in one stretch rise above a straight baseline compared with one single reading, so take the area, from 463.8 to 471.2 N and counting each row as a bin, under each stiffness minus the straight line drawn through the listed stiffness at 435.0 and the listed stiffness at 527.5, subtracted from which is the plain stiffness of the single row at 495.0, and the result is -6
